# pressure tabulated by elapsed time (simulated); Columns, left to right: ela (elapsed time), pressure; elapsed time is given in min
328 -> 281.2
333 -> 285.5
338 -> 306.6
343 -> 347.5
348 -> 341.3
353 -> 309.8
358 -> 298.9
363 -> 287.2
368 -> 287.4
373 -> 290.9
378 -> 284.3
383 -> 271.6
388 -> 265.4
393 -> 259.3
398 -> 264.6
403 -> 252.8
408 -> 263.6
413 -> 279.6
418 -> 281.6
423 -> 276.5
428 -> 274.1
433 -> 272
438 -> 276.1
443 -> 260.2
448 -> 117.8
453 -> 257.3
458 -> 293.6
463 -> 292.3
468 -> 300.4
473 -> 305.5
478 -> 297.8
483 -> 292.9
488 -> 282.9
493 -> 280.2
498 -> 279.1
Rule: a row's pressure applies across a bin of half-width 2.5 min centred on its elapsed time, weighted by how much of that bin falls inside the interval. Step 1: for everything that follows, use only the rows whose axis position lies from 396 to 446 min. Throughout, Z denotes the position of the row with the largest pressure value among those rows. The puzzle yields 418 min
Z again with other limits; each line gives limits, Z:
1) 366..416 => 373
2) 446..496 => 473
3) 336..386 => 343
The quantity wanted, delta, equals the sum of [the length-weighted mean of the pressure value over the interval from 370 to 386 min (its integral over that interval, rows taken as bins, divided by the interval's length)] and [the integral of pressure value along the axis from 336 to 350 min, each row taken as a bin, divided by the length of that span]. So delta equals 614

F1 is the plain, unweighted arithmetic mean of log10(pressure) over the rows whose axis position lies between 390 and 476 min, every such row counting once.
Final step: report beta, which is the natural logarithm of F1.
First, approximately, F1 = 2.42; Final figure 0.883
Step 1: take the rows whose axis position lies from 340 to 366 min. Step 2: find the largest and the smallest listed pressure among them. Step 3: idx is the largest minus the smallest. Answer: 60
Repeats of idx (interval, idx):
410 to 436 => 10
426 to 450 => 158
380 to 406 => 19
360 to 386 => 19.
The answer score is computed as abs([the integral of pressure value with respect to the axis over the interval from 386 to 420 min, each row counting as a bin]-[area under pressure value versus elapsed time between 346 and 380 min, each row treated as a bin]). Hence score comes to 1125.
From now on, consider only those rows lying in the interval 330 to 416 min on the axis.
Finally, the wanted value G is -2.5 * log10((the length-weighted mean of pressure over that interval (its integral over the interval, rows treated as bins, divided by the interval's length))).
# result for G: -6.15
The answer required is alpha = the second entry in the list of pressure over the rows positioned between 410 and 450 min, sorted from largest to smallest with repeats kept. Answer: 279.6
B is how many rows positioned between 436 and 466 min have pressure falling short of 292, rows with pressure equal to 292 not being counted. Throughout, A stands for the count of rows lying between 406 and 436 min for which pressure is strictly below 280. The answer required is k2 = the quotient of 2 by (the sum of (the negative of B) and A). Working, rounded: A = 5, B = 4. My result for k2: 2.0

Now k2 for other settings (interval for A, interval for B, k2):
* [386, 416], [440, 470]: 0.7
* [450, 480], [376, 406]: -0.4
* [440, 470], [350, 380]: -2.0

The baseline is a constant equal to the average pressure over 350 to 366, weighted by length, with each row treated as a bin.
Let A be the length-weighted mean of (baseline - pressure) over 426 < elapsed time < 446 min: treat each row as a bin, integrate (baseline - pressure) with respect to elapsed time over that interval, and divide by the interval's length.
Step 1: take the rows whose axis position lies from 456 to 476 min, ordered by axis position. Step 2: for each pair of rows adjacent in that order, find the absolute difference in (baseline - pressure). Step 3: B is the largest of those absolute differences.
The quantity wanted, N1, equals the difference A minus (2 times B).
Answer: 17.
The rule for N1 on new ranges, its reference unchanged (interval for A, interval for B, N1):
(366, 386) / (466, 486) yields 1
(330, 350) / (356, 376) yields -43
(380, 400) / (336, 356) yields -48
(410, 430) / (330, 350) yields -60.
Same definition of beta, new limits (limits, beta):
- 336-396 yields 0.904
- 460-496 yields 0.903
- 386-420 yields 0.886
